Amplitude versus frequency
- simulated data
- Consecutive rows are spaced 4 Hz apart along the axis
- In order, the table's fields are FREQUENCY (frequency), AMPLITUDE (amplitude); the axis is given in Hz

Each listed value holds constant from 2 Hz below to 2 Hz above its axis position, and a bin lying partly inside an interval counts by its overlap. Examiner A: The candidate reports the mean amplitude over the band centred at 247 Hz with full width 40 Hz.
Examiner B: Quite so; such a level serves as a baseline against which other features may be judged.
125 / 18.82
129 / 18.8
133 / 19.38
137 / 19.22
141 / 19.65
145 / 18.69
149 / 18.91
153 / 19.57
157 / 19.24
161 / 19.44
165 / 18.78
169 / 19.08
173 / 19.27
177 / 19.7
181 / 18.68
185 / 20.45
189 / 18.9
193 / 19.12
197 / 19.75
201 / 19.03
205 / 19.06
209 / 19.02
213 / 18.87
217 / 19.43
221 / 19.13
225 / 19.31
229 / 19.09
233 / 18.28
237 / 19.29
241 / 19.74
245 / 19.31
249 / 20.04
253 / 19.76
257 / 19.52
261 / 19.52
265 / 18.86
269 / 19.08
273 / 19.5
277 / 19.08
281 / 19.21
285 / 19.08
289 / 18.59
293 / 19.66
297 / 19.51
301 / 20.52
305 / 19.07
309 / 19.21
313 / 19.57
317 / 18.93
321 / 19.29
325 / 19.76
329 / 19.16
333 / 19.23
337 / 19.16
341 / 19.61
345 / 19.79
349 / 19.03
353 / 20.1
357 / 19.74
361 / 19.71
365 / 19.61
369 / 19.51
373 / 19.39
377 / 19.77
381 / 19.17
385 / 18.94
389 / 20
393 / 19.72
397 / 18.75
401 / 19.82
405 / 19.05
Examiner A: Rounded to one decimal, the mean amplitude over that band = 19.3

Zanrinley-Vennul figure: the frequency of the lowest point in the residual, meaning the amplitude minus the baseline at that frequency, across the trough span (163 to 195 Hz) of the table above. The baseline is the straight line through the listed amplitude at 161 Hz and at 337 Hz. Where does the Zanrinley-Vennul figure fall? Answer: 181 Hz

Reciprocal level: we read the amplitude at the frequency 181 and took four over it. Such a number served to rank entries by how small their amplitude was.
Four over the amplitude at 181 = 0.214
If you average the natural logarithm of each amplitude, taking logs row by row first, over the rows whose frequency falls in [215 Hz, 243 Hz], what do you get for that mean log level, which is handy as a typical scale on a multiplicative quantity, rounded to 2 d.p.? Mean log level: 2.95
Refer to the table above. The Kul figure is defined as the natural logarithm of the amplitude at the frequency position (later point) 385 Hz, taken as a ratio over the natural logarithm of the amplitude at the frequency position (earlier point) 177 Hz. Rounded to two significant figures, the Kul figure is 0.99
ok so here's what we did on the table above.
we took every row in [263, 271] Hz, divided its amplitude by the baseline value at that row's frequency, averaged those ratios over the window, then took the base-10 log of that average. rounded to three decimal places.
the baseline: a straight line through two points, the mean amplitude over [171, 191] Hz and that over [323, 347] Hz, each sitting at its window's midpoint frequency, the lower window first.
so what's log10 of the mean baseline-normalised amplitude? -0.010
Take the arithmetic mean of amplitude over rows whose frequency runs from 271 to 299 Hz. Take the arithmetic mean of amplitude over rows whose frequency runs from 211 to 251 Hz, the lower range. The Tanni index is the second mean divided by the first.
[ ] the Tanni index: 1.001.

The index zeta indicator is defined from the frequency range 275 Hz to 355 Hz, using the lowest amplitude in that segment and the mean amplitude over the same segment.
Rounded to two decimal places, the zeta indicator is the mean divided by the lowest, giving 1.04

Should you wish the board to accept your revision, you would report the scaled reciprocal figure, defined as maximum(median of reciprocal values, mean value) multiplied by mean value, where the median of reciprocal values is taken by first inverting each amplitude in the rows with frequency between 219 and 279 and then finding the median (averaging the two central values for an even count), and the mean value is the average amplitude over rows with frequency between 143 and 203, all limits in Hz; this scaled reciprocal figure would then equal 370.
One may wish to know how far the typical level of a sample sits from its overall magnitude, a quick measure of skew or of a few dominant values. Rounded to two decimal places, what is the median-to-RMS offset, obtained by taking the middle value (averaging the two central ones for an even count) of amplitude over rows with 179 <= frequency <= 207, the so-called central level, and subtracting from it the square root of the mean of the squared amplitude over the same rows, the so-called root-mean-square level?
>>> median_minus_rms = -0.23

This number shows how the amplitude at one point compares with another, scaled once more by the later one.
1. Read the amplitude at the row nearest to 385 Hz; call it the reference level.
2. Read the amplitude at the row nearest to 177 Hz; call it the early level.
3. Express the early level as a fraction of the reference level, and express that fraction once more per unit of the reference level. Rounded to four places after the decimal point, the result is 0.0549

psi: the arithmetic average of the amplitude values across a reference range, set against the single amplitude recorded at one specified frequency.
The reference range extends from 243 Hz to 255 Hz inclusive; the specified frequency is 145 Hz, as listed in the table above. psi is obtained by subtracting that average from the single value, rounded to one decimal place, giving -1.0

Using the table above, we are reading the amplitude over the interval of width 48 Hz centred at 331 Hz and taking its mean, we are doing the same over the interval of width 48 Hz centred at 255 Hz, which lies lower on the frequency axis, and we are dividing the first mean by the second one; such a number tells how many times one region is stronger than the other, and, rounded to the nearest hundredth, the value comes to 1.00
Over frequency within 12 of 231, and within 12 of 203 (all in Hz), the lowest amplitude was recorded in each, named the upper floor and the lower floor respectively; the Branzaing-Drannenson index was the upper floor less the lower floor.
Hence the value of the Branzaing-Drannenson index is -0.59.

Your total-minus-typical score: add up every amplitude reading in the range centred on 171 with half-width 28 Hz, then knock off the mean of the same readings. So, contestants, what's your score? 250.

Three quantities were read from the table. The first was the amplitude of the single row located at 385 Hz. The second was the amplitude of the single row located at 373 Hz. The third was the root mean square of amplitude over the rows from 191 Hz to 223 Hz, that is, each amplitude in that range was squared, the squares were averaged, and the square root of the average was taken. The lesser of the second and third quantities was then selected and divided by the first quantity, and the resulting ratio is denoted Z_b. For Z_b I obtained 1.01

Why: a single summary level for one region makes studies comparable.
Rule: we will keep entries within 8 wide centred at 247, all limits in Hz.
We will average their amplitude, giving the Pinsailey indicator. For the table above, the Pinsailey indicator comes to 19.7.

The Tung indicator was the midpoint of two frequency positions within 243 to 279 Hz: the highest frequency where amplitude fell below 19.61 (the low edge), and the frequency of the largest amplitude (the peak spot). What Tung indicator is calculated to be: 263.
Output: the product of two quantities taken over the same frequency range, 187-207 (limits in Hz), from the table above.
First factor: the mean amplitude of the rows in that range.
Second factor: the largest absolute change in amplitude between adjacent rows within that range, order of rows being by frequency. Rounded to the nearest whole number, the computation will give 14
